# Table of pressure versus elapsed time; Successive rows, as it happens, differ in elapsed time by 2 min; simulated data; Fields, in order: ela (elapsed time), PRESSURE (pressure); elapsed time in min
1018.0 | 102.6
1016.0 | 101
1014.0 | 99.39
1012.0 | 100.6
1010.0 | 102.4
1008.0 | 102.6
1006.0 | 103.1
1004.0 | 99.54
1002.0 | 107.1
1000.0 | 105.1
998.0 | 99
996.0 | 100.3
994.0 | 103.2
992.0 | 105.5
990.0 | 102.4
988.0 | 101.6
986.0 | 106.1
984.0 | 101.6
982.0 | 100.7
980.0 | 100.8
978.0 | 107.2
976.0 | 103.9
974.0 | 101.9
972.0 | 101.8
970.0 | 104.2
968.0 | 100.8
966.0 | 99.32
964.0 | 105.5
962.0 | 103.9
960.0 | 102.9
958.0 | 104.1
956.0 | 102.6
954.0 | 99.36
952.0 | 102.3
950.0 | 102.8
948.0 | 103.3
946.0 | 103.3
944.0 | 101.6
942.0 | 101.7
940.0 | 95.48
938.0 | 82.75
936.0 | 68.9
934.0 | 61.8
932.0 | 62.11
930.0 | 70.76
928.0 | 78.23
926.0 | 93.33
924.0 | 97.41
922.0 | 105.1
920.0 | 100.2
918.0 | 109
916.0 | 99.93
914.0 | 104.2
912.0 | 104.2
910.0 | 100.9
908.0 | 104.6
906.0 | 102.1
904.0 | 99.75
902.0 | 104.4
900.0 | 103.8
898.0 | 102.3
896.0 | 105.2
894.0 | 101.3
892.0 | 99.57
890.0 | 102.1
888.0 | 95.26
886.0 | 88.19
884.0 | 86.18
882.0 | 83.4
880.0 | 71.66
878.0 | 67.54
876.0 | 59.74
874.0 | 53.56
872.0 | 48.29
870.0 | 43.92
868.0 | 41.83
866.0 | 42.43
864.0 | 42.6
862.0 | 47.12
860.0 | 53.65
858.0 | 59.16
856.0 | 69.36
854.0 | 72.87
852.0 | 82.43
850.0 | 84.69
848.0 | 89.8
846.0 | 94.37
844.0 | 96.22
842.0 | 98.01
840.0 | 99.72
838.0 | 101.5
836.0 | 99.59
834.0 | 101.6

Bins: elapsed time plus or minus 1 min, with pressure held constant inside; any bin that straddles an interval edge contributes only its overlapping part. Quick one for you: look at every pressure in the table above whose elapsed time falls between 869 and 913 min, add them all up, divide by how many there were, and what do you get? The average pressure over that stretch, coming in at 88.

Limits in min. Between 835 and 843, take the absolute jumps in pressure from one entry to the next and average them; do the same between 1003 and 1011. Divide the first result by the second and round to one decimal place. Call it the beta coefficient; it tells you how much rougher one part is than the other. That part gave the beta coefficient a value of 1.3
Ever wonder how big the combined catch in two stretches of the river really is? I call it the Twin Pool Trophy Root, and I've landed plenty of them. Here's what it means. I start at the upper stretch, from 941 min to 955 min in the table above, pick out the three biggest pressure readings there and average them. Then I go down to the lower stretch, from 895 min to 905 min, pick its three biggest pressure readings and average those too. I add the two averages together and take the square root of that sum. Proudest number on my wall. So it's 14.4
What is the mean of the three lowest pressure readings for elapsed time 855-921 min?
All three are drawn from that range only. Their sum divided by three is 42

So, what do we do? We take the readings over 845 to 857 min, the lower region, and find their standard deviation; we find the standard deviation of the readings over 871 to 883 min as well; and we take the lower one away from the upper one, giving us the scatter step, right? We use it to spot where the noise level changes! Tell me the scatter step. 3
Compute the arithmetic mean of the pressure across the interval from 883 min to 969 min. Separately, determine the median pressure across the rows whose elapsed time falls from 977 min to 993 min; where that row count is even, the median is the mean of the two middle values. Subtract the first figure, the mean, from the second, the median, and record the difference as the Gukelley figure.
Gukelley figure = 5.2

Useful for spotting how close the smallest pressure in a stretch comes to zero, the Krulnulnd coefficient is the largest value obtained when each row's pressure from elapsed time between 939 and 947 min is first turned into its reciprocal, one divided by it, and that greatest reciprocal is 0.0105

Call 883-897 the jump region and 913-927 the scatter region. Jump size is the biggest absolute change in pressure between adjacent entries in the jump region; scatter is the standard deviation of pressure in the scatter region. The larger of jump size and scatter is 7.1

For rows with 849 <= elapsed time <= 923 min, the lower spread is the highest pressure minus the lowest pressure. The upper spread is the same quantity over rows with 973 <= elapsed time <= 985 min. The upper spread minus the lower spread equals -61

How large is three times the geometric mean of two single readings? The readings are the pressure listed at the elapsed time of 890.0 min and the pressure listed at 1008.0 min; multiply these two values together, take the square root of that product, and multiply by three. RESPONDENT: 307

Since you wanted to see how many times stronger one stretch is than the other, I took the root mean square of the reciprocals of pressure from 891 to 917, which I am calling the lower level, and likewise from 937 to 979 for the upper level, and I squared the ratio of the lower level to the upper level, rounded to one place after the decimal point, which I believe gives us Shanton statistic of 1.0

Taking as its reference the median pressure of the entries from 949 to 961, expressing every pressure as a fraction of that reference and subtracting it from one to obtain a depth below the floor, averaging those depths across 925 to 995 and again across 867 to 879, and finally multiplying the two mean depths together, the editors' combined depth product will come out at 0.028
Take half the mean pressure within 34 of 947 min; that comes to 48.3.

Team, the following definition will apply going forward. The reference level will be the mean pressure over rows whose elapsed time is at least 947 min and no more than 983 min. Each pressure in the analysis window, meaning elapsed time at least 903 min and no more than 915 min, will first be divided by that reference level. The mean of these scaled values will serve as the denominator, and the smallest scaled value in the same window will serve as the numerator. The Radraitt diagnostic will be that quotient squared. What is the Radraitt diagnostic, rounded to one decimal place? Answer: 0.9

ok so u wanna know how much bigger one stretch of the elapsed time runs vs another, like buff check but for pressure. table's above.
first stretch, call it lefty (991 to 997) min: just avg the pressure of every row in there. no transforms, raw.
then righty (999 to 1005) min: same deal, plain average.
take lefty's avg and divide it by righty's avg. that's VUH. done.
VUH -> 1.0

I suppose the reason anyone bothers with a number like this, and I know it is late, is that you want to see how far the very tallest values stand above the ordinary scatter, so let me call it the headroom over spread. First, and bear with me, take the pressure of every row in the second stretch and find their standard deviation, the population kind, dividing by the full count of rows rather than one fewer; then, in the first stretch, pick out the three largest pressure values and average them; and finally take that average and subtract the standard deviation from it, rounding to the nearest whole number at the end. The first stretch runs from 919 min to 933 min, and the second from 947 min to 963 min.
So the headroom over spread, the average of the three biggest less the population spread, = 100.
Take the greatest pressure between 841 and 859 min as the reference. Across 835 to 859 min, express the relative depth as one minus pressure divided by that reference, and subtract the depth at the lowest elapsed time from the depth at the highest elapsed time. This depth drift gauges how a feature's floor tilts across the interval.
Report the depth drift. 0.41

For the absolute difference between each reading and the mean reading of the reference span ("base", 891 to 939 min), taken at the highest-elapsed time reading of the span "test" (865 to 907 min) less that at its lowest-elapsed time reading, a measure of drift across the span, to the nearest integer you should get -44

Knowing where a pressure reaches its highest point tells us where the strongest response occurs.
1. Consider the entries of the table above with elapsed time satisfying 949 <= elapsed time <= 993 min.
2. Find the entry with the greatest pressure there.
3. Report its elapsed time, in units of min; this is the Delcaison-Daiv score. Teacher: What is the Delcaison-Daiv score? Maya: 978.0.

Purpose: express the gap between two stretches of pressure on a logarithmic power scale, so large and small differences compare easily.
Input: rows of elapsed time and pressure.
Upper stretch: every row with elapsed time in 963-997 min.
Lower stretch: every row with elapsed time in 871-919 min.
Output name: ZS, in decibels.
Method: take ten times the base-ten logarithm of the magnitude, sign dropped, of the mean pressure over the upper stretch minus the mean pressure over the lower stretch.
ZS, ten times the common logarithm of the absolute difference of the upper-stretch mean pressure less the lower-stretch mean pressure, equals 10.5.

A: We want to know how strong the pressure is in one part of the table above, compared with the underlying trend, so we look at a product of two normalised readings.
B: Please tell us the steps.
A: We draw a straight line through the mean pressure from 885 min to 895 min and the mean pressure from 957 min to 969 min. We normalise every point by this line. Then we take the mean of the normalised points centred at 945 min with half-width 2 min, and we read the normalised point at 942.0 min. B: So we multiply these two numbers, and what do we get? 1.02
